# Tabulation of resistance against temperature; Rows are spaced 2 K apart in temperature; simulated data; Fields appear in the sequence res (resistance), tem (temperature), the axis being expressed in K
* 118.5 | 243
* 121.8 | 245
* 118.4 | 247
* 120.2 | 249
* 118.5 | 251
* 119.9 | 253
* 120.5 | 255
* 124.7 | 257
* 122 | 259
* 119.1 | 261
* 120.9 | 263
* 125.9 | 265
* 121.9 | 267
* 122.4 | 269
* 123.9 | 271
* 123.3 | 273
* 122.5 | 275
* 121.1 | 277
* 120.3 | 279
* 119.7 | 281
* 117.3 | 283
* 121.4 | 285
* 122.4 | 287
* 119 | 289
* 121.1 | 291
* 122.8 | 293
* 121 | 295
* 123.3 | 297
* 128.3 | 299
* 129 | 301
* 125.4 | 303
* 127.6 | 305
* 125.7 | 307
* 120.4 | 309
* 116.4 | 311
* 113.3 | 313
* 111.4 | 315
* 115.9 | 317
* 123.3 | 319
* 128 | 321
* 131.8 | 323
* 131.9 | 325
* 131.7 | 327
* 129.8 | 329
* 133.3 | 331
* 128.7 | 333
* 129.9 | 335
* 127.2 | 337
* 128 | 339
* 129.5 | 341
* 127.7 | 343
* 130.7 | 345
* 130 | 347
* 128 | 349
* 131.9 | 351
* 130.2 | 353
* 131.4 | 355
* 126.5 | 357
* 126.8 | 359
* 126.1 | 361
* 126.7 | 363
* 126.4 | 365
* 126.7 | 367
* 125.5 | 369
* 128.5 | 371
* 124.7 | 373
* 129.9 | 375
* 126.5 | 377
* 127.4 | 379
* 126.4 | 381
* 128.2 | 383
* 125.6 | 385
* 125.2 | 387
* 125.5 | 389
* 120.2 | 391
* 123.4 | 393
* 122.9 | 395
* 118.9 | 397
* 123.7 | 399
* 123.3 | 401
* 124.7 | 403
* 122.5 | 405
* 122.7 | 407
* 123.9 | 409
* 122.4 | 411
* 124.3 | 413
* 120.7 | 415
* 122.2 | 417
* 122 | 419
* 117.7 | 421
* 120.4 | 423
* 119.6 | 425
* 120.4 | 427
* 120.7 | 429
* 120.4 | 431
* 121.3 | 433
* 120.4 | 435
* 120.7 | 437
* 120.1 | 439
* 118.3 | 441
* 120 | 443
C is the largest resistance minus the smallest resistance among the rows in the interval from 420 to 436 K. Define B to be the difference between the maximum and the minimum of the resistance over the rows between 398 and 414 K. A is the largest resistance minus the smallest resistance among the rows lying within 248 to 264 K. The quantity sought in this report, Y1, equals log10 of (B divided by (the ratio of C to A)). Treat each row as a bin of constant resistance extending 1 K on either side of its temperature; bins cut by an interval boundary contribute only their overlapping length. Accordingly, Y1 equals 0.6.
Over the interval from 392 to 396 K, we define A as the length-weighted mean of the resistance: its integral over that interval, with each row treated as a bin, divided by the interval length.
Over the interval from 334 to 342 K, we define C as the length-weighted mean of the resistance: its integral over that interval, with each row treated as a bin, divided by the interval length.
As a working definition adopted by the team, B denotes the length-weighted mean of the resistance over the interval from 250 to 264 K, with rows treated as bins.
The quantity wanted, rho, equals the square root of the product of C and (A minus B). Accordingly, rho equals 17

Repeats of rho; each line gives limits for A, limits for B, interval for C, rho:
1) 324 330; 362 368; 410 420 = 24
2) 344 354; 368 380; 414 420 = 19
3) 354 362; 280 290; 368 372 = 31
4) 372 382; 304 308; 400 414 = 6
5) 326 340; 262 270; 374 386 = 30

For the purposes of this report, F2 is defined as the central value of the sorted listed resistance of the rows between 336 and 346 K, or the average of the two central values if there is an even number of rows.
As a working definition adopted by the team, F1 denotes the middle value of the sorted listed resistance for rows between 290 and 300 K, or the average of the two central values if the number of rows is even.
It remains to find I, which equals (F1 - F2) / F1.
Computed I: -0.042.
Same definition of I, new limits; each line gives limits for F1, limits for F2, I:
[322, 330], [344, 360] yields 0.013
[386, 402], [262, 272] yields 0.008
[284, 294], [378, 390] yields -0.038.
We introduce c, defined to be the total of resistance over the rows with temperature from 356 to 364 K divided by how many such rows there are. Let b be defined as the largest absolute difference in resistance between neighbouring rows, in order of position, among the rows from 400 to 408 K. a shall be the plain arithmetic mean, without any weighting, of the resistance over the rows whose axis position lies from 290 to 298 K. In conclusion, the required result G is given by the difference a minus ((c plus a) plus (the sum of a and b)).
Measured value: -250.8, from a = 122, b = 2.2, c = 127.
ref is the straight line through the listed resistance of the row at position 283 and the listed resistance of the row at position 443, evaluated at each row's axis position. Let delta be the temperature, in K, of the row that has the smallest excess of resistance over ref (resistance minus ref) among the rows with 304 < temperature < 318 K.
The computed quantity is 315 K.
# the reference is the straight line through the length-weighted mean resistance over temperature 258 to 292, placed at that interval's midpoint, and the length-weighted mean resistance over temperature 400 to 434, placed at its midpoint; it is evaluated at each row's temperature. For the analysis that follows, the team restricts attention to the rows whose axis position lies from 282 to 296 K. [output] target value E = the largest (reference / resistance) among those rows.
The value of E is 1.04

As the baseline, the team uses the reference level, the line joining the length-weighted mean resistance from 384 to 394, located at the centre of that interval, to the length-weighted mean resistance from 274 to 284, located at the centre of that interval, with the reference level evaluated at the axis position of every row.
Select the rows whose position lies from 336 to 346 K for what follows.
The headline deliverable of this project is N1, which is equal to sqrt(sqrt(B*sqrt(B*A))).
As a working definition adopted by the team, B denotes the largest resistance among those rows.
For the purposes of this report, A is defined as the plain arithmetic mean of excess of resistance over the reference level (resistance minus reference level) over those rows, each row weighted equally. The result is 7.8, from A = 6.3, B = 130.7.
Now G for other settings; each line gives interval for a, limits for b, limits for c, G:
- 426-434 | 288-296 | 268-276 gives -245.8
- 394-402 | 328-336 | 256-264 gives -248.5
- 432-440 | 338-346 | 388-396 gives -246.6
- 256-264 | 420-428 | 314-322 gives -244.0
